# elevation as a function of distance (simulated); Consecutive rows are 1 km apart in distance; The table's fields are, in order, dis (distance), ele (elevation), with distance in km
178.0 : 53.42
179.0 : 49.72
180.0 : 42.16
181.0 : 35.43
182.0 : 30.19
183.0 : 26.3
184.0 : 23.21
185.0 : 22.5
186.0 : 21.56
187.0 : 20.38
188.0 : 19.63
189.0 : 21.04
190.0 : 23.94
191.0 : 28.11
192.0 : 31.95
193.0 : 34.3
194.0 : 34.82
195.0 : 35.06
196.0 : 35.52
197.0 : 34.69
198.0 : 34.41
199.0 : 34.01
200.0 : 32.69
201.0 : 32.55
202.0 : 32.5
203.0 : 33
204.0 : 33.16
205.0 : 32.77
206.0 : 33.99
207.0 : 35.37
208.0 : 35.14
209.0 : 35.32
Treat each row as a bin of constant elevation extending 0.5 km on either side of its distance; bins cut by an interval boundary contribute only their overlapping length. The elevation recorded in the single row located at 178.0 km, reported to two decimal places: 53.42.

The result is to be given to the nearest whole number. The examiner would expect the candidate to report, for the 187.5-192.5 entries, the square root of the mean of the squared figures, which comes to 25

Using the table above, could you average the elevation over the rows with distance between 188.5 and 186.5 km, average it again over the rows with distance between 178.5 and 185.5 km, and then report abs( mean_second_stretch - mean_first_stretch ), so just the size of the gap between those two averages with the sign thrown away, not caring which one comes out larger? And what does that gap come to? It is 13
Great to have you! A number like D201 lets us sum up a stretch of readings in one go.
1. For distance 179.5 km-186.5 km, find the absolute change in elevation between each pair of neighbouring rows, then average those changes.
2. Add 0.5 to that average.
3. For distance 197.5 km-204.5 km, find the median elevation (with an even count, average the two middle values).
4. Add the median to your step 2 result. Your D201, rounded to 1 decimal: 36.9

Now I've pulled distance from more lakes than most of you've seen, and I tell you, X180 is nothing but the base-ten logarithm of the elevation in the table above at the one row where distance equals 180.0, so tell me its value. 1.62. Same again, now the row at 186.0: 1.33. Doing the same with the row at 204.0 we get 1.52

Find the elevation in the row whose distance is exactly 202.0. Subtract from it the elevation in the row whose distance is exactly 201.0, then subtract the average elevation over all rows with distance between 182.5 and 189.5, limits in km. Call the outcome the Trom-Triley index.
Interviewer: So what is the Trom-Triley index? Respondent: -22.1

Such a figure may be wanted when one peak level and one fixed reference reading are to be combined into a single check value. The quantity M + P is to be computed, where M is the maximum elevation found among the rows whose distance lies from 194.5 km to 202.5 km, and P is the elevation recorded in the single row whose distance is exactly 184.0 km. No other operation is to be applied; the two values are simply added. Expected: 59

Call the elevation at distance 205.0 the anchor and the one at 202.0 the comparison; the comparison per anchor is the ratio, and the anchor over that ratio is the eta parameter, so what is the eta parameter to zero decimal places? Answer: 33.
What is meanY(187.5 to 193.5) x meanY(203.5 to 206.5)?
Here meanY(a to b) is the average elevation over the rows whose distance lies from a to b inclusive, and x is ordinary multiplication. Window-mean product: 882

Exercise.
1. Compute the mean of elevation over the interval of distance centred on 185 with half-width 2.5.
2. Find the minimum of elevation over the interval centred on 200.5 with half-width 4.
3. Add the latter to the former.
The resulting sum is 55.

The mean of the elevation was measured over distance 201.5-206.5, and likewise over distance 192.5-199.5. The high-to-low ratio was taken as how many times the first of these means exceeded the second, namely 1.0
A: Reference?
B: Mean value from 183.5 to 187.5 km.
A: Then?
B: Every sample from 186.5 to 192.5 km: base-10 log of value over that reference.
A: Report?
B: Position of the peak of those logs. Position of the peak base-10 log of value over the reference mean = 192.0 km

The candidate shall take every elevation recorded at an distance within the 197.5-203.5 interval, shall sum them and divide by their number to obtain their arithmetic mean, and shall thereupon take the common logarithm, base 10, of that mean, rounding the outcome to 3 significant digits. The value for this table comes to 1.52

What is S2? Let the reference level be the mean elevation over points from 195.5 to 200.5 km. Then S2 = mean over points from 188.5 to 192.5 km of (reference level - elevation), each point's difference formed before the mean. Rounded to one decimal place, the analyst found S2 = 8.0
